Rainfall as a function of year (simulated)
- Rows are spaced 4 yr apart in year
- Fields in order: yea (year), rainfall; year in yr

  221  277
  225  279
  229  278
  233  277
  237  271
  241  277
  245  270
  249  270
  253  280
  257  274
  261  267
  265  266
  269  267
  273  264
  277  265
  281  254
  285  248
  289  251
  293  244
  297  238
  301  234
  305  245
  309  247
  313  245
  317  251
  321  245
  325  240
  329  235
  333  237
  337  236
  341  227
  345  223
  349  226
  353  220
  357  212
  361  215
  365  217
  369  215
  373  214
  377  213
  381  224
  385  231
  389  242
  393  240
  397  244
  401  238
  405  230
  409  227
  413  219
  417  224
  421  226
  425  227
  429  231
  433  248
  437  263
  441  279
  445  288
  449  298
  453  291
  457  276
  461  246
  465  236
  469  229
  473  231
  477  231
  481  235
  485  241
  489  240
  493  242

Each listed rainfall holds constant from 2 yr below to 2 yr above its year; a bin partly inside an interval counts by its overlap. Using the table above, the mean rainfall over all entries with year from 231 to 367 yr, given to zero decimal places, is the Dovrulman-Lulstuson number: 248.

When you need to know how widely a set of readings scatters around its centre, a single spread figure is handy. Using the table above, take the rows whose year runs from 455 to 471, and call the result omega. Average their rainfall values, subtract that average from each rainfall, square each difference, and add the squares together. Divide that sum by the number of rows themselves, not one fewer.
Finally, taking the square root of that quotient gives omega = 18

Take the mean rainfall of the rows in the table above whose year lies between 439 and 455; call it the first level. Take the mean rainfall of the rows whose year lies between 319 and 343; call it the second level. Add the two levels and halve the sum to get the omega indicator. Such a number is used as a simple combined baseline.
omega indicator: 263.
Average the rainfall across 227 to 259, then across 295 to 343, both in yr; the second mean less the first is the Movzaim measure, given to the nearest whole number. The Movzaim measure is -35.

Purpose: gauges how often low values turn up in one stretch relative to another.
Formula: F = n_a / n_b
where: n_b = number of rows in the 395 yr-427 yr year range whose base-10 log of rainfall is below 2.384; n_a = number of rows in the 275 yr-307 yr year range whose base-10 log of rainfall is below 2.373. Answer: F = 0.14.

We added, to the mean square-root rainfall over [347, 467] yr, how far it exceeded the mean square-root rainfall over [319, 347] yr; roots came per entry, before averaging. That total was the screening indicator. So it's 15.5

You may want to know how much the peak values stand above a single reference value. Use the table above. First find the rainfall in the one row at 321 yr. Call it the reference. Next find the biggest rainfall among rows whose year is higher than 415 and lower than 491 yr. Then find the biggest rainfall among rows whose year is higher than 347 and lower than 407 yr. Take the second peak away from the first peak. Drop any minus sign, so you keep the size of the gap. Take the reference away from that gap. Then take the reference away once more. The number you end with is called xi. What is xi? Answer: -436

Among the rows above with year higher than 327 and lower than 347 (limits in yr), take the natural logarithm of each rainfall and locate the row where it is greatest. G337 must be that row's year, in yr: 333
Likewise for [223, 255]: 253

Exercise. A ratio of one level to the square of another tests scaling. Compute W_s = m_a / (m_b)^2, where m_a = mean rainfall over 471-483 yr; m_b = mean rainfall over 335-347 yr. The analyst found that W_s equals 0.0044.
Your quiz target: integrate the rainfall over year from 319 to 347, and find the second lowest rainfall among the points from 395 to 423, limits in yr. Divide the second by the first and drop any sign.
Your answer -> 0.0341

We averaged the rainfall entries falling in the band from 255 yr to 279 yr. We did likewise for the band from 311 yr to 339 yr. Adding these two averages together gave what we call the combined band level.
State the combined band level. 508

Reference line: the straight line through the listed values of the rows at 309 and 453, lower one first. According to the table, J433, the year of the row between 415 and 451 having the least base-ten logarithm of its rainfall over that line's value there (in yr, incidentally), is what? 417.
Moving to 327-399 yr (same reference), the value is 377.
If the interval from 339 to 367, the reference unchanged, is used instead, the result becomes 357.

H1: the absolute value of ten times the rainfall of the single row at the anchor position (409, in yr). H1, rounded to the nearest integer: 2270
